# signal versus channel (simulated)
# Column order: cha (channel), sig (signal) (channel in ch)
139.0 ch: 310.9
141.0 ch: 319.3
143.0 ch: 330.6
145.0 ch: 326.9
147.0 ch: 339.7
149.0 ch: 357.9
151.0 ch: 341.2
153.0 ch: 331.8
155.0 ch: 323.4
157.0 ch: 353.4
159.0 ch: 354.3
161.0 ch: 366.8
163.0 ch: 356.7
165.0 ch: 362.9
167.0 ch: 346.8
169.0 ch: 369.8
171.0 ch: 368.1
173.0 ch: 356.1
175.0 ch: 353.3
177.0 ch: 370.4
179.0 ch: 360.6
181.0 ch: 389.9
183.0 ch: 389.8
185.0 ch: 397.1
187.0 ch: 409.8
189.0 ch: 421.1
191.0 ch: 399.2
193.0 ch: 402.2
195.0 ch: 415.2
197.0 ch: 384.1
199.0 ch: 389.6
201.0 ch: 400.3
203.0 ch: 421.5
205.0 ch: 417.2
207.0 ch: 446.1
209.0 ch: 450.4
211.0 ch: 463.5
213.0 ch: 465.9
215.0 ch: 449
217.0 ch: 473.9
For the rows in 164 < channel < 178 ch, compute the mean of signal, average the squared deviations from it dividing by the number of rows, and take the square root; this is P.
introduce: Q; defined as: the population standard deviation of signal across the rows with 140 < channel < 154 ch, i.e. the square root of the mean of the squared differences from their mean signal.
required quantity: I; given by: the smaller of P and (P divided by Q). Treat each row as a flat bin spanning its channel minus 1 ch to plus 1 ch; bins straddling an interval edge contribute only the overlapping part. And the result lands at 0.74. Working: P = 8.5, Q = 12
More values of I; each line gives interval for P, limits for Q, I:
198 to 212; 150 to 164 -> 1.79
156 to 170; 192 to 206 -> 0.57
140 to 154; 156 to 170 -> 1.52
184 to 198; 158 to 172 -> 1.46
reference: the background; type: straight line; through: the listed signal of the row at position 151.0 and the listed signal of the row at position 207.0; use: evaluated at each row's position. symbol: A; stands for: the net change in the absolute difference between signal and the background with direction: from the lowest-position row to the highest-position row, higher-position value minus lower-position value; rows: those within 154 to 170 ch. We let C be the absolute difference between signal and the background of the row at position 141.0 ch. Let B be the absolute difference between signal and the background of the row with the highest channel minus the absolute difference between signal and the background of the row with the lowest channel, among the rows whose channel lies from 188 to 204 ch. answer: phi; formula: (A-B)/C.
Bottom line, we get -9.0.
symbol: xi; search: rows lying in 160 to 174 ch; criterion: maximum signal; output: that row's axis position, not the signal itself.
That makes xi 169.0 ch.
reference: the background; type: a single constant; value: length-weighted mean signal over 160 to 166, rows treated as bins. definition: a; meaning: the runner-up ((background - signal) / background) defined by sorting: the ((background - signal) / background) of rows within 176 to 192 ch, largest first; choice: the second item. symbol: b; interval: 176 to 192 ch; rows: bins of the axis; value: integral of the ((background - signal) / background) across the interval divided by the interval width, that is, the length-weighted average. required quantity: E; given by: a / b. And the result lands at 0.27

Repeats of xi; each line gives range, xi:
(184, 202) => 189.0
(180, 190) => 189.0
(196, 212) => 211.0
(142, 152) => 149.0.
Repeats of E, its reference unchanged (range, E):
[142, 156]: 1.34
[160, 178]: 9.58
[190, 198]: 0.97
